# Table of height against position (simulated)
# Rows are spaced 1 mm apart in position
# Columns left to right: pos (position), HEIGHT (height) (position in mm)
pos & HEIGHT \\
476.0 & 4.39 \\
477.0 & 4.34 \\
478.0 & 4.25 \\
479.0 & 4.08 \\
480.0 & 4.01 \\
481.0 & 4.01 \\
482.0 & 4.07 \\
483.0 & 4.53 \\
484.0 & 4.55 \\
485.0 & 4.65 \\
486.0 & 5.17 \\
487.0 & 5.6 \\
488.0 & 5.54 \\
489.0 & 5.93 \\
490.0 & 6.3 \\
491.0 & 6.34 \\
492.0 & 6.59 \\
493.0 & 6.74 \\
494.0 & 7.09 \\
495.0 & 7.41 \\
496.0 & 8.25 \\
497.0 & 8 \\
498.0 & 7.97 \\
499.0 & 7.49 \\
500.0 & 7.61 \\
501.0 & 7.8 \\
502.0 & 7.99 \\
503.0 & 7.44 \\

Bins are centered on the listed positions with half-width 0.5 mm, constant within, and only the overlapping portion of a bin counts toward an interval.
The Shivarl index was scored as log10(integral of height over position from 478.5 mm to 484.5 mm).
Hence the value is 1.40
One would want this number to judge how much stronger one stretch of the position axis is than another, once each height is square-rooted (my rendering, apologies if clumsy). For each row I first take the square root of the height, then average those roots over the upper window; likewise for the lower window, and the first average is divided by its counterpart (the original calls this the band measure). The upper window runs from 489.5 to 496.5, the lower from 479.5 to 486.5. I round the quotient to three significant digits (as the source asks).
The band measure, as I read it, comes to 1.25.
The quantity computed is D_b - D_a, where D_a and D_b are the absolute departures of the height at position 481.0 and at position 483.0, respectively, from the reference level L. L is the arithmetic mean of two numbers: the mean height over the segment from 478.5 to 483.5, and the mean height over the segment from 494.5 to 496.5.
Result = -0.5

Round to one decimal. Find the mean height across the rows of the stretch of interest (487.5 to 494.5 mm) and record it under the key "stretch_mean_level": 6.4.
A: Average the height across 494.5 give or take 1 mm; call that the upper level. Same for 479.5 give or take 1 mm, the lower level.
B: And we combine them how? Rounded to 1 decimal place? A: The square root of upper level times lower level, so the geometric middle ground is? 5.4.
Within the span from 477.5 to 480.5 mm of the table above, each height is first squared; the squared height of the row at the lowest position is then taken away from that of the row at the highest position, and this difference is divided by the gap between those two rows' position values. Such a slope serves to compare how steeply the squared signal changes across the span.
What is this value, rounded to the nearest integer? -1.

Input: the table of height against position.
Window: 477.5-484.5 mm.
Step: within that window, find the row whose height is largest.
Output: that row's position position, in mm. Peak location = 484.0 mm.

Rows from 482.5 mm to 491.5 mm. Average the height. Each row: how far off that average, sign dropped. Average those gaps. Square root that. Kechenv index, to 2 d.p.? 0.78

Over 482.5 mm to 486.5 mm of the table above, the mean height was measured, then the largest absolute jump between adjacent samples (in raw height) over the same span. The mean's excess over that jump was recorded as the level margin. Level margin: 4.2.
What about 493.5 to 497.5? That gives 6.8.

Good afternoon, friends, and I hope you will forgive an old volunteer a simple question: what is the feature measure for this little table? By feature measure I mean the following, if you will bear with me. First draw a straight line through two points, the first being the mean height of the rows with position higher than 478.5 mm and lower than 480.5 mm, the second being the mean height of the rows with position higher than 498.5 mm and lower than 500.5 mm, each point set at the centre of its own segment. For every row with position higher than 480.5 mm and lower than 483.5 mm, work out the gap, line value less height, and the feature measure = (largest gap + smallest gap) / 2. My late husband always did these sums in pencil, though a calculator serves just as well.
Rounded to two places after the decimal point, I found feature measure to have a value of 0.27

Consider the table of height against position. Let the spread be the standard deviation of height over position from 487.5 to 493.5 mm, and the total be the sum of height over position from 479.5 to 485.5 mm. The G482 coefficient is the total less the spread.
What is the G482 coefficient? 25.4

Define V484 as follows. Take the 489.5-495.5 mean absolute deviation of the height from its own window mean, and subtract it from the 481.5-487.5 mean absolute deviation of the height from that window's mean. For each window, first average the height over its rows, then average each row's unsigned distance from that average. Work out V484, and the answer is 0.1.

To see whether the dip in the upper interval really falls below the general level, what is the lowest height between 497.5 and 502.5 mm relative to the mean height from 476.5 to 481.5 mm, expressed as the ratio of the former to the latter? 1.8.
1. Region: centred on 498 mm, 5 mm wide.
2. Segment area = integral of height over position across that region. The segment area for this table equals 39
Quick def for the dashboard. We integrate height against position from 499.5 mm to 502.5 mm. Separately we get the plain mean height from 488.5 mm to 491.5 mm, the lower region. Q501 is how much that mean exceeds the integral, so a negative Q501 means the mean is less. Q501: -17.2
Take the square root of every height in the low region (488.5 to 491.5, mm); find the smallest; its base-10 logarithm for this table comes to 0.39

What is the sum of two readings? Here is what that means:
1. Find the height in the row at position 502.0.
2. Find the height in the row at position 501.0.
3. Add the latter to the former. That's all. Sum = 15.8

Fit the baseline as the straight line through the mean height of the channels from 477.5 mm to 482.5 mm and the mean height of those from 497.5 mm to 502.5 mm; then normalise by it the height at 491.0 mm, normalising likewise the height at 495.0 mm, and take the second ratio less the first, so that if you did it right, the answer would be 0.045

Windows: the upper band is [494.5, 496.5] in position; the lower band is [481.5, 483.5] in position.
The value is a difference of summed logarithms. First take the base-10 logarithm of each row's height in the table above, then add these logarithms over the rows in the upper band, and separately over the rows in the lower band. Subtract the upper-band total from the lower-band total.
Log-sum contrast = -0.5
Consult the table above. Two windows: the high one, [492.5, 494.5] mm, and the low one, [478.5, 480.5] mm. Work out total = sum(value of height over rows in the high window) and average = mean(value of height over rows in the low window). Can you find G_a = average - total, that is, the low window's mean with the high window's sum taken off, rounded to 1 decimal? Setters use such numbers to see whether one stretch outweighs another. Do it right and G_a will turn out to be -9.8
